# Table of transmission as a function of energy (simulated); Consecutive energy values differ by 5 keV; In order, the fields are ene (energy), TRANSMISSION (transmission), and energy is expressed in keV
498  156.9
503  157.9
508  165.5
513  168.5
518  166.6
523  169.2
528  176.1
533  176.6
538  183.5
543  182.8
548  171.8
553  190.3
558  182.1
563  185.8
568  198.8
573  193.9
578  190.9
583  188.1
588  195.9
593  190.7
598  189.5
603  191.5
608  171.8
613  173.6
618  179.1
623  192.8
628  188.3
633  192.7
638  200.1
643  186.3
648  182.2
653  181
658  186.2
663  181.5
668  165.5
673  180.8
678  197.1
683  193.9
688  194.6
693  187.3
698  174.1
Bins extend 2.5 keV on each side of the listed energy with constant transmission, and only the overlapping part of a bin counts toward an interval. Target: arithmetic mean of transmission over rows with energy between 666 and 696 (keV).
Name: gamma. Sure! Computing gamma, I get 187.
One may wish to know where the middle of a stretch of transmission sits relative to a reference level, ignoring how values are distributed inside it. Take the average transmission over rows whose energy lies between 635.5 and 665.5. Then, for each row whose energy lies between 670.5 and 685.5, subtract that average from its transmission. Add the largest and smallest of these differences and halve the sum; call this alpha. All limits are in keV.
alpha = 2.7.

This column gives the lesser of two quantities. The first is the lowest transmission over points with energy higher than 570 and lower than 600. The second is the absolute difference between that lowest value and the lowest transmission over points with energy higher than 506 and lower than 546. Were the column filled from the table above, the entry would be 23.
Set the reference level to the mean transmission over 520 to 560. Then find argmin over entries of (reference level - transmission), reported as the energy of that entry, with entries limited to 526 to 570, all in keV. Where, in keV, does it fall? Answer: 568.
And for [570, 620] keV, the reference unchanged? 588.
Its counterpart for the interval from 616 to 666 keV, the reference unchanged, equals 638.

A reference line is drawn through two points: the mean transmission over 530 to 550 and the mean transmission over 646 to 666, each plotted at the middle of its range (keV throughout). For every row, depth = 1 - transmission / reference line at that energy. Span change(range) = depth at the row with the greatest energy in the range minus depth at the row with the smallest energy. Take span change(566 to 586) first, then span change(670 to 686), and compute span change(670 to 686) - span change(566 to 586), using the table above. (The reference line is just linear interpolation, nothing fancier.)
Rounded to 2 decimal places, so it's -0.13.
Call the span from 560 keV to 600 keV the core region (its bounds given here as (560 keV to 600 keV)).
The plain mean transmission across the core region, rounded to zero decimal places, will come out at 192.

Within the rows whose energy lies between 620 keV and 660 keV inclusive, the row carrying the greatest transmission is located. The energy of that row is 638 keV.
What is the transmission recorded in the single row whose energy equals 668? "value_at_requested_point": 165.5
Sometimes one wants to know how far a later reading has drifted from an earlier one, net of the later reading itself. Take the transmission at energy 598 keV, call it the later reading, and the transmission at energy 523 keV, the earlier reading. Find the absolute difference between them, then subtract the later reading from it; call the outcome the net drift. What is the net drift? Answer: -169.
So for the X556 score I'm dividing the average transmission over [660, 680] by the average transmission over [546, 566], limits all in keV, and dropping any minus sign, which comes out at 0.99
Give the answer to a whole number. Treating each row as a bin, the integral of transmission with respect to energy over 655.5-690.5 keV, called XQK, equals 6498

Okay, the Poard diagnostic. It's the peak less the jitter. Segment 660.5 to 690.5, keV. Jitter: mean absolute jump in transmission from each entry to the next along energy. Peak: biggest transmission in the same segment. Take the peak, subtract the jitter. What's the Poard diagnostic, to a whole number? 187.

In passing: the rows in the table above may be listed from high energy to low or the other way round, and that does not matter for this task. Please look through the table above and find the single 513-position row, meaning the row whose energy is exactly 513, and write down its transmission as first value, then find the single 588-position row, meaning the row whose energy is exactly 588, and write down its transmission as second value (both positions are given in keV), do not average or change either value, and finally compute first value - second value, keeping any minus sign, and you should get -27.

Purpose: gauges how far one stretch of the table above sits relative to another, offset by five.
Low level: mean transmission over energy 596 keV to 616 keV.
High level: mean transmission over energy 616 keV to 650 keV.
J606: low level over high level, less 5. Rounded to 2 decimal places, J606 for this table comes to -4.04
